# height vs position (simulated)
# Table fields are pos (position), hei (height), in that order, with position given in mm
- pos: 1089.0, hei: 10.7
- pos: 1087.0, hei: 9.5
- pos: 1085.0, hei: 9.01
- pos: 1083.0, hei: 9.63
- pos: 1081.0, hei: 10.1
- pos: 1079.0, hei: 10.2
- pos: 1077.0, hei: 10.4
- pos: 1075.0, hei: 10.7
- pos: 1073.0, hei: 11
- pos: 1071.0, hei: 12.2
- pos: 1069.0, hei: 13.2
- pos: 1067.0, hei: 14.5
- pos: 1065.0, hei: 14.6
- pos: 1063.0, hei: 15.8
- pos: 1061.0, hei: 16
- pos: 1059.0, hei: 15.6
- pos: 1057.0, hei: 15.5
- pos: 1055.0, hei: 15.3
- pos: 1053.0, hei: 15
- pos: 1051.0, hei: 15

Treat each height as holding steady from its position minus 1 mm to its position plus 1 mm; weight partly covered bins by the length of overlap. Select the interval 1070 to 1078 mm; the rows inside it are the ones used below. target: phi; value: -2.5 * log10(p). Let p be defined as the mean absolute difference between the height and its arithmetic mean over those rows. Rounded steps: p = 0.6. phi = 0.6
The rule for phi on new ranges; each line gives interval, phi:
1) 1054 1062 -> 1.7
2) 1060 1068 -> 0.4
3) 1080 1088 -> 1.3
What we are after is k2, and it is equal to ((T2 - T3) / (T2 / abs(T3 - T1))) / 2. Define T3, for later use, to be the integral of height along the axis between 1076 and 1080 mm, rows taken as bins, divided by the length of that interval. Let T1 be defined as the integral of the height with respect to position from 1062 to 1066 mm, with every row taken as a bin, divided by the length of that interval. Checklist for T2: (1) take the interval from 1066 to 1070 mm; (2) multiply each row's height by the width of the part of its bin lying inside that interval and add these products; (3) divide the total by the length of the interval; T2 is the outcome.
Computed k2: 0.63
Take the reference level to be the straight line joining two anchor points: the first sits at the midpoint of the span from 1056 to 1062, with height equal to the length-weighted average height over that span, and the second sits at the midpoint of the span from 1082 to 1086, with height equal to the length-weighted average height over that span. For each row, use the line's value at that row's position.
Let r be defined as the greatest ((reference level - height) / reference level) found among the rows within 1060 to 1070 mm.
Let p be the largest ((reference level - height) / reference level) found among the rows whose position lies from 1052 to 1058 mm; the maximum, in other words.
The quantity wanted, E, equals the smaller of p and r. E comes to 0.00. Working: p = 0.13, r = 0.00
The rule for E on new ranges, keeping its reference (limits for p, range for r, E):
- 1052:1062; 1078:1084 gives 0.04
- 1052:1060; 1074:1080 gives 0.08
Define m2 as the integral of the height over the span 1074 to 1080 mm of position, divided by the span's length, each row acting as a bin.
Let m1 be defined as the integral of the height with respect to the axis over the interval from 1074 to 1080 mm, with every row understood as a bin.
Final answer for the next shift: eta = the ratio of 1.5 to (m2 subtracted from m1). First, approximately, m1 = 63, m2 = 10.4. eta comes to 0.0288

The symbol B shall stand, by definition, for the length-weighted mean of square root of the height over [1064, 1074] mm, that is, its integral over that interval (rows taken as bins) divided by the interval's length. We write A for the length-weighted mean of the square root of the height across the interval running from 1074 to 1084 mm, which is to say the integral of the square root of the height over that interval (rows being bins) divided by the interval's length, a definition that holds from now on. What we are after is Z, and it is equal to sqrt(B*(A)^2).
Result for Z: 6.07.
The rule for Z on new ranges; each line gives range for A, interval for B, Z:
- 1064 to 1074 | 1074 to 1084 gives 6.46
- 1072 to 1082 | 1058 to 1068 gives 6.40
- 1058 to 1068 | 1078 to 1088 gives 6.90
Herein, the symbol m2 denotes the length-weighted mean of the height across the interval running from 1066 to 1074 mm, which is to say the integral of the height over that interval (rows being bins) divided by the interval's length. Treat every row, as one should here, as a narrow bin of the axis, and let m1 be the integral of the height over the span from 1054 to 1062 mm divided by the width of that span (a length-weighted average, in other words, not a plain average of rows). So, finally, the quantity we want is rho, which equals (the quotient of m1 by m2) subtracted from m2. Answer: 11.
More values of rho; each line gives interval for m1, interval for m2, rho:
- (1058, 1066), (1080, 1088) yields 8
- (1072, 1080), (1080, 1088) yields 8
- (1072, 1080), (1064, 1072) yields 13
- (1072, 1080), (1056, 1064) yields 15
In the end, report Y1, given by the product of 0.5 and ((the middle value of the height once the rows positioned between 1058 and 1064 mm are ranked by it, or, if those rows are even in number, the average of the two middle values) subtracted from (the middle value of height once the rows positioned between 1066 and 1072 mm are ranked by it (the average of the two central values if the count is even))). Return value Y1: -1.3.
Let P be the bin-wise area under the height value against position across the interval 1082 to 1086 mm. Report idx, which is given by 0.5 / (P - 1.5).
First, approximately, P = 37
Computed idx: 0.0140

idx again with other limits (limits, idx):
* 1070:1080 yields 0.0047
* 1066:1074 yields 0.0050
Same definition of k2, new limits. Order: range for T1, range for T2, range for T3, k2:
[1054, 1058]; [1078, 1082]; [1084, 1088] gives 0.27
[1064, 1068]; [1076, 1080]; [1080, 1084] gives 0.10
